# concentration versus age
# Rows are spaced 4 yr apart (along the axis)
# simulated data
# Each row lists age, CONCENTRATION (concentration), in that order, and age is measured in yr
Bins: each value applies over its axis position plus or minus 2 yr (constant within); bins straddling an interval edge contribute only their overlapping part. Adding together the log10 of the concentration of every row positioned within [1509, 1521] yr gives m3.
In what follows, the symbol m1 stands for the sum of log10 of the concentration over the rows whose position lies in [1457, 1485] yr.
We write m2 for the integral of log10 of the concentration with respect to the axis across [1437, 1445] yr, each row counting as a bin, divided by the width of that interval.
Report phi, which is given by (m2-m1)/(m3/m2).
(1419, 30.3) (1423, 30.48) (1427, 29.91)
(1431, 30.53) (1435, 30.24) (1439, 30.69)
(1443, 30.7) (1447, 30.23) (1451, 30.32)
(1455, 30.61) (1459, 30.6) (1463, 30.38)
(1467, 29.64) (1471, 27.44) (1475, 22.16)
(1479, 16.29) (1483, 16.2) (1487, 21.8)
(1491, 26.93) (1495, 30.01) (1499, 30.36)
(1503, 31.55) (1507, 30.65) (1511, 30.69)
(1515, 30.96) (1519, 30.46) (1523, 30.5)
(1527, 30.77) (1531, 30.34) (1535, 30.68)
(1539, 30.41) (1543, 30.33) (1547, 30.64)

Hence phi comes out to -2.7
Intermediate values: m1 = 9.6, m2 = 1.49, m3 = 4.5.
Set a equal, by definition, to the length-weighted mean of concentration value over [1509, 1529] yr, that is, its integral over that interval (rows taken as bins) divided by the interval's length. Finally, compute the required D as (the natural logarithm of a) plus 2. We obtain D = 5.42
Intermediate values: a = 30.7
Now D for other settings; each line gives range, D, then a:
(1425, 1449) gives 5.41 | 30.4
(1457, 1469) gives 5.41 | 30.2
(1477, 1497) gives 5.10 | 22.2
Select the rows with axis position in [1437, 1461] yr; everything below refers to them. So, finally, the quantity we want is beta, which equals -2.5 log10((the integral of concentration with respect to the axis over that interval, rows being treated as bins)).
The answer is -7.2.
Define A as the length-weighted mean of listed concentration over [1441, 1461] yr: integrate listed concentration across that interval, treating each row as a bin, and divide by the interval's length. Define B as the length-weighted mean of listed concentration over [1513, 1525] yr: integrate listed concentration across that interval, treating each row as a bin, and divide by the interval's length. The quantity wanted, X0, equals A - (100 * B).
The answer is -3034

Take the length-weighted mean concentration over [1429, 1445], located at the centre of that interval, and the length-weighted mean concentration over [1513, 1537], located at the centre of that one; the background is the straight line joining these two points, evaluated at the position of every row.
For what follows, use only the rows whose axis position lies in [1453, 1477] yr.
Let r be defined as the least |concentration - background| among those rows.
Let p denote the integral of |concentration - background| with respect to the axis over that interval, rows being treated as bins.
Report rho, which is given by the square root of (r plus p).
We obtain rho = 7.1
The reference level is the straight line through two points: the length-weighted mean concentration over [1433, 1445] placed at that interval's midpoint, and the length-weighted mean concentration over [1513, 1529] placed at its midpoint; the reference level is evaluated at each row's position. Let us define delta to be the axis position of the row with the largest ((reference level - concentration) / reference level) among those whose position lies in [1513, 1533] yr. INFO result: 1531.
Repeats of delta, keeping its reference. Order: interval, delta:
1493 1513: 1495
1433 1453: 1447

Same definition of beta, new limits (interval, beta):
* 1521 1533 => -6.4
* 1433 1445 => -6.4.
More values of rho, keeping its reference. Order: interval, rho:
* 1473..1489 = 13.9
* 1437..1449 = 1.6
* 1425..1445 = 2.2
